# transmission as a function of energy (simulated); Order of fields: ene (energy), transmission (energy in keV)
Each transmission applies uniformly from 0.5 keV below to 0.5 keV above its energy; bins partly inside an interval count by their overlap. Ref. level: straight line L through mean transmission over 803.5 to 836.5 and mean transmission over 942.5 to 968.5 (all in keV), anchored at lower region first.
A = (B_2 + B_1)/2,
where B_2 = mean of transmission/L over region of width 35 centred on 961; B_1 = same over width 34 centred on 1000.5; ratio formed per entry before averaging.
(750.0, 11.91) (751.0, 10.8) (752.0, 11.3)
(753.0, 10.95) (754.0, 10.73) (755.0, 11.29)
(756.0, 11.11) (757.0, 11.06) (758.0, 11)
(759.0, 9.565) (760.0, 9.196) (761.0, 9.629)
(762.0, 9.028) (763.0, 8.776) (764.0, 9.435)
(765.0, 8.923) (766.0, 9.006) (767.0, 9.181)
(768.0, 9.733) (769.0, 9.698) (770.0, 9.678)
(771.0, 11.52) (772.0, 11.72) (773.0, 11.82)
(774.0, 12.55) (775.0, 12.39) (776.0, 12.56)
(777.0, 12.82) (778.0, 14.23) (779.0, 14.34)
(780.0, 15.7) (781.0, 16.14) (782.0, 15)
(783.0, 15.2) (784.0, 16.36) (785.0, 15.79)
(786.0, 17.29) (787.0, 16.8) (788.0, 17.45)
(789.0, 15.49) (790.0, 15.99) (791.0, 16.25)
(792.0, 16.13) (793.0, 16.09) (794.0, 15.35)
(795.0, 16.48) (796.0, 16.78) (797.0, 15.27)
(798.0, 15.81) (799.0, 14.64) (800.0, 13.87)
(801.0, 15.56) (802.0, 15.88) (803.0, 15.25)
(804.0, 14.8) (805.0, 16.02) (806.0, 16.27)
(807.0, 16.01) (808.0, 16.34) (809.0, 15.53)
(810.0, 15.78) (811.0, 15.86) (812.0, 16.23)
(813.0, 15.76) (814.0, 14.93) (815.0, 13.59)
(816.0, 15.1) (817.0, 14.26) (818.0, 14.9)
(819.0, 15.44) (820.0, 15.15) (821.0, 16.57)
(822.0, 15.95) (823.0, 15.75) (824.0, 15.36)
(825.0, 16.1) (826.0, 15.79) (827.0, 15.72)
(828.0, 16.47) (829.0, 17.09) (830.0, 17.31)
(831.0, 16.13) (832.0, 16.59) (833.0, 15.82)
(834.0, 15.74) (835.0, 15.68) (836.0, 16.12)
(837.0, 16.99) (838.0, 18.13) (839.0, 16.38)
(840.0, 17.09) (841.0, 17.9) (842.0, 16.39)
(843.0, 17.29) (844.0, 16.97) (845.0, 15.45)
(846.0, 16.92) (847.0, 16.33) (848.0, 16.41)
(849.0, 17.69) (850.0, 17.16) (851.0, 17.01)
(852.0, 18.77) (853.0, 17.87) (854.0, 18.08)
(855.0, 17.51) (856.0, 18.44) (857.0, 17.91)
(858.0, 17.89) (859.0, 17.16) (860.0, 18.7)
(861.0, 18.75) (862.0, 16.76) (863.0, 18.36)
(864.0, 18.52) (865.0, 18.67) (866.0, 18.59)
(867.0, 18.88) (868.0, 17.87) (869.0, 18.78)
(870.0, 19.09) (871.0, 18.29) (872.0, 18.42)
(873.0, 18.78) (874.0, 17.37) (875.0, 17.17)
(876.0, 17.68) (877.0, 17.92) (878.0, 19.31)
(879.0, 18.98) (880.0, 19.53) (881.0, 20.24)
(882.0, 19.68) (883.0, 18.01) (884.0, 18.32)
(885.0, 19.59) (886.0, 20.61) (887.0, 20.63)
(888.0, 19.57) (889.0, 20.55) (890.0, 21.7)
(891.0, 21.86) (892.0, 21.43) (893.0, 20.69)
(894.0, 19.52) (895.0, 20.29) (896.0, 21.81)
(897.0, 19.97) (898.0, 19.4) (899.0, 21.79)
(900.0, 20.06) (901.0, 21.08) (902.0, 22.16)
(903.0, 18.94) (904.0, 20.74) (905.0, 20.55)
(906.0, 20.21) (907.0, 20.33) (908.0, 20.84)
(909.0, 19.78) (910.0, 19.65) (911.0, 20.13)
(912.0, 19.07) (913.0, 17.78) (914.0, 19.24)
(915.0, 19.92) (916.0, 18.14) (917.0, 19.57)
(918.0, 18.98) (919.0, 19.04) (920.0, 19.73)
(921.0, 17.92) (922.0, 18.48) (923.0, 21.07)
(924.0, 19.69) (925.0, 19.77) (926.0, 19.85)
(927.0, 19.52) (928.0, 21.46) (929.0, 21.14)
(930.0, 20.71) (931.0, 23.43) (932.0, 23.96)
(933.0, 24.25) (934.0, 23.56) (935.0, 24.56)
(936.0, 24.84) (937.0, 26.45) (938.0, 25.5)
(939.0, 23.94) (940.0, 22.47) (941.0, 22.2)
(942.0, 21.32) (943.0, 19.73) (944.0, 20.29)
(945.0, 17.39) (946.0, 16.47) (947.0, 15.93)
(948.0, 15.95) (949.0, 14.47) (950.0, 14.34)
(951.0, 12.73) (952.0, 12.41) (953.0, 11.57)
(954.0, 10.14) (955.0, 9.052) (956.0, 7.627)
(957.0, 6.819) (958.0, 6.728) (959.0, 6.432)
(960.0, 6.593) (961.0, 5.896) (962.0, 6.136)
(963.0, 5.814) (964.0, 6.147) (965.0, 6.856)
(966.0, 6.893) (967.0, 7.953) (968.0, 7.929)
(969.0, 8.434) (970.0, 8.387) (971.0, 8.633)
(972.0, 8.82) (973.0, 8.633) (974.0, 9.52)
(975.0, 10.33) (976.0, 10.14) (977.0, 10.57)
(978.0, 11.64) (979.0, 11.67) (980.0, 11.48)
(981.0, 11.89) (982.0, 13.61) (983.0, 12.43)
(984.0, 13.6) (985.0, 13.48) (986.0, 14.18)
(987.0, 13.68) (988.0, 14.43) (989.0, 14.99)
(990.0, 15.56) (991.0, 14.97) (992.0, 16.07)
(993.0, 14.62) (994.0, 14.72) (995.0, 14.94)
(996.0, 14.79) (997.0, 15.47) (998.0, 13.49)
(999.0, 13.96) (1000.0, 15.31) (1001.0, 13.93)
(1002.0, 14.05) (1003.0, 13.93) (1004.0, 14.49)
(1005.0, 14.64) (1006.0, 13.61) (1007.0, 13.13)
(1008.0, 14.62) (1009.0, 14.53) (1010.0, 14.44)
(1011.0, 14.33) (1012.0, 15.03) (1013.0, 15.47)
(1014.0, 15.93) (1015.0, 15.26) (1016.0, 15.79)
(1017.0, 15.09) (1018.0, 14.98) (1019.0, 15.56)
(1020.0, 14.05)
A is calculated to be 1.29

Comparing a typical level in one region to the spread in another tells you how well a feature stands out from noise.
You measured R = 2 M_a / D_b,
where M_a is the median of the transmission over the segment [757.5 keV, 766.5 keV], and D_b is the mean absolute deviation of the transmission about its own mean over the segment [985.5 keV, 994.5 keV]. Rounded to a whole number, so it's 35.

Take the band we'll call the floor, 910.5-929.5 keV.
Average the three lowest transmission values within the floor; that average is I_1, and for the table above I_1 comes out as 17.9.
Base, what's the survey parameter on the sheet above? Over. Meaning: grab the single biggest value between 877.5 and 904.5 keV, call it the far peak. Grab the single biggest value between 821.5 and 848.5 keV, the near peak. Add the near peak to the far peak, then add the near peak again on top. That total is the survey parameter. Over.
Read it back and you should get 58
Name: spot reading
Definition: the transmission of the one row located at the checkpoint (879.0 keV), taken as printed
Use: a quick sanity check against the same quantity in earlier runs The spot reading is 18.98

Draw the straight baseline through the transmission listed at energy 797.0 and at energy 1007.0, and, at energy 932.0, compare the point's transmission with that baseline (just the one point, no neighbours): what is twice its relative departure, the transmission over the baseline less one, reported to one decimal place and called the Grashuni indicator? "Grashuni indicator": 1.4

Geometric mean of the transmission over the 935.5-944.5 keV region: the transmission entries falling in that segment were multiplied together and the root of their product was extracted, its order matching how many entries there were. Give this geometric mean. 23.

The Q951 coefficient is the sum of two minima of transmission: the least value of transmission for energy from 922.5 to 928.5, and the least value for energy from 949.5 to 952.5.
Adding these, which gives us 32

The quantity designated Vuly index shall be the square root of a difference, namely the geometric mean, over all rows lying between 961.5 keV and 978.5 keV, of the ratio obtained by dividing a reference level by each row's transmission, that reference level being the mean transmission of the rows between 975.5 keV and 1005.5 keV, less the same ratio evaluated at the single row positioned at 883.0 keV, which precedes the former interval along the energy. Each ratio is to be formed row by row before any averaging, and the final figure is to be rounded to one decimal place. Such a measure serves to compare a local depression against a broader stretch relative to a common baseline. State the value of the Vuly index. 1.0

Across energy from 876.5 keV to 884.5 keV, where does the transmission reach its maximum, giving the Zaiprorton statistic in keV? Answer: 881.0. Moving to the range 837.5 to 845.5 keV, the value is 838.0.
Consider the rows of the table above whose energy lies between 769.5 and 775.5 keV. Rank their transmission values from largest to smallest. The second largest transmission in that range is 12.39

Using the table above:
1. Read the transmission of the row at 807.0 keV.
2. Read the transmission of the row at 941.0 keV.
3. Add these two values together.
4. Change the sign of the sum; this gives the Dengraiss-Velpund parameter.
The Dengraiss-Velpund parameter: -38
